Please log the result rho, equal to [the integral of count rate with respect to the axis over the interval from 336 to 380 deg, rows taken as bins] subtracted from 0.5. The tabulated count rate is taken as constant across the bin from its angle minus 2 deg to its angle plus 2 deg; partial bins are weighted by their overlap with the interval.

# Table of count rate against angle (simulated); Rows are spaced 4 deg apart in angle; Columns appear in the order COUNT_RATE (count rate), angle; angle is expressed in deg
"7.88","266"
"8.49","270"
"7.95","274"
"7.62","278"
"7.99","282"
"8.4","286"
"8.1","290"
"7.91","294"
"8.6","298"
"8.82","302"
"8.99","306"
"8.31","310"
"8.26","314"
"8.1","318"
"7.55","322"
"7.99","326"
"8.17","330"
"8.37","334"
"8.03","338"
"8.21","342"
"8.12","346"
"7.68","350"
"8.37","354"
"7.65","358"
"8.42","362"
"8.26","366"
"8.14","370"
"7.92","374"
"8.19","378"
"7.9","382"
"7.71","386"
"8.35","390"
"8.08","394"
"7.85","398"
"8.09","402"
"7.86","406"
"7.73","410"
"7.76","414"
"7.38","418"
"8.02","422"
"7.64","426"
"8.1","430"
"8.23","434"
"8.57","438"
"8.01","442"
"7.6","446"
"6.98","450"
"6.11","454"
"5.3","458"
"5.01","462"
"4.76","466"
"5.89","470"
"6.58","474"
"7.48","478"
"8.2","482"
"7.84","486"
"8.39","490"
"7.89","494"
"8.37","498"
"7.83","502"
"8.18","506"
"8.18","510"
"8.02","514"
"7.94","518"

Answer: -355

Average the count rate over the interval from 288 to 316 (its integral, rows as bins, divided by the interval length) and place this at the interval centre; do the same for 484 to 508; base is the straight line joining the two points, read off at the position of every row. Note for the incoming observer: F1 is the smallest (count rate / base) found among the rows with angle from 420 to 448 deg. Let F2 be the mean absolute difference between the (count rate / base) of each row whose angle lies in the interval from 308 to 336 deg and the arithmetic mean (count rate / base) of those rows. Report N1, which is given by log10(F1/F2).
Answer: 1.60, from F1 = 0.930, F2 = 0.023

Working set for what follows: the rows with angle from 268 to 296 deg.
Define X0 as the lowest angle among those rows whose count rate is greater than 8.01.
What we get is 270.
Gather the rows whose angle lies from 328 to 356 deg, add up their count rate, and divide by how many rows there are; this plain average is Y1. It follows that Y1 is 8.14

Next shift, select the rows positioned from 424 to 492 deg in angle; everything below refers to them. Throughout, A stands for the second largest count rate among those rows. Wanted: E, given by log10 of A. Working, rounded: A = 8.39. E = 0.924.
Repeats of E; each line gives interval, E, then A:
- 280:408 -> 0.945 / 8.82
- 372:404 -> 0.913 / 8.19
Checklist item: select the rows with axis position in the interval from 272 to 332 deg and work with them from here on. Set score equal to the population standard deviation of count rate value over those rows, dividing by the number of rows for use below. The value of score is 0.39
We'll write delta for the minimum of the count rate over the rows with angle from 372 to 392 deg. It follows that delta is 7.71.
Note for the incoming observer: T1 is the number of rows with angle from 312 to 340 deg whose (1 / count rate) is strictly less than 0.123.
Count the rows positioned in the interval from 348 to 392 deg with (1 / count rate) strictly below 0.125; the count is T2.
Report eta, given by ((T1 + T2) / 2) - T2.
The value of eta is -1.5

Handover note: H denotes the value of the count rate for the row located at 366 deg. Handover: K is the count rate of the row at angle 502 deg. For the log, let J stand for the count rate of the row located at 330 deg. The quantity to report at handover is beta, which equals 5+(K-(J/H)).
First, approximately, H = 8.26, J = 8.17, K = 7.83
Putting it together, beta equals 11.8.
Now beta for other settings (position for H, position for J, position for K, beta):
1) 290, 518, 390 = 12.4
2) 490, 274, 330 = 12.2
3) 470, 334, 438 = 12.1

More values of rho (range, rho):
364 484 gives -894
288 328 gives -330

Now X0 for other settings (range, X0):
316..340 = 318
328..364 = 330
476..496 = 482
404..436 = 422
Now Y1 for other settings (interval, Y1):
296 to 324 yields 8.38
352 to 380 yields 8.14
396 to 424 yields 7.81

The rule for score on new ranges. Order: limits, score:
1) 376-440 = 0.29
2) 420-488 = 1.20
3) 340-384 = 0.25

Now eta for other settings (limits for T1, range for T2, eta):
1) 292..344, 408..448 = 1.5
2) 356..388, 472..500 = 0.5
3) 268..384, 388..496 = 2.5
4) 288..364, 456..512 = 2.5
